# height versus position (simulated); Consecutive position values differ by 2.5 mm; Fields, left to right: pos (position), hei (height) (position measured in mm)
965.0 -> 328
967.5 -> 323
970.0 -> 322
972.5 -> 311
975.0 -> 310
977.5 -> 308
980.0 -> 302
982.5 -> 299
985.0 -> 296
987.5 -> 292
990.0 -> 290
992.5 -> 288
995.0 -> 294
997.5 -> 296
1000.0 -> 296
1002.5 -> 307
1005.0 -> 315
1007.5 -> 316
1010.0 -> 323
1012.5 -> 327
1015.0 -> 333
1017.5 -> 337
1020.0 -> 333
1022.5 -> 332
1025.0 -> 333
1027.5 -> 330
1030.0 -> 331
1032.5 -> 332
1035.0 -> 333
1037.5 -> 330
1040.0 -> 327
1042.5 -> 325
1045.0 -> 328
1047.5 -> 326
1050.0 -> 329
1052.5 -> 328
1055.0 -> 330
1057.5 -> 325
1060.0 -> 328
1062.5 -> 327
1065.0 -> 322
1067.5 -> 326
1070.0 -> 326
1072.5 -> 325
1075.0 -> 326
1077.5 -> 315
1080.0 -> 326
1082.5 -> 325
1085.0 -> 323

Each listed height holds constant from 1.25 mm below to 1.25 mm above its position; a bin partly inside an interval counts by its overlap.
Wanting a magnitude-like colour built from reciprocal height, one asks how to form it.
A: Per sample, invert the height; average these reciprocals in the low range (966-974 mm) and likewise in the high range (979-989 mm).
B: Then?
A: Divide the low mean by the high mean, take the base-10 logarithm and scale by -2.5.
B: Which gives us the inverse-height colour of 0.08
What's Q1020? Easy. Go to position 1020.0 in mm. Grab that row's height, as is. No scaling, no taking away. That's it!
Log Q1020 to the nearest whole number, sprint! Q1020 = 333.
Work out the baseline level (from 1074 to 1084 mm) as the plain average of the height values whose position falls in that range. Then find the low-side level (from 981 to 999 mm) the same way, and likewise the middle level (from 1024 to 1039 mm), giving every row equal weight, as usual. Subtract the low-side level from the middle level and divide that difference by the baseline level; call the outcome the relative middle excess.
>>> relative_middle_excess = 0.12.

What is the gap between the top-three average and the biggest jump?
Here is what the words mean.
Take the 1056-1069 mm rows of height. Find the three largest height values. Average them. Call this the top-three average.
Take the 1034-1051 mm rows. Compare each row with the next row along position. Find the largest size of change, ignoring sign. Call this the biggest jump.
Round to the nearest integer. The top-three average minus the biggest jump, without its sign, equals 324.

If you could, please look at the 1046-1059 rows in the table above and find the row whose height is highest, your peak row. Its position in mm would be 1055.0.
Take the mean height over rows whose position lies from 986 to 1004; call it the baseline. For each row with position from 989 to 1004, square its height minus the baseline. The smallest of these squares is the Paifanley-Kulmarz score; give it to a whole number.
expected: 1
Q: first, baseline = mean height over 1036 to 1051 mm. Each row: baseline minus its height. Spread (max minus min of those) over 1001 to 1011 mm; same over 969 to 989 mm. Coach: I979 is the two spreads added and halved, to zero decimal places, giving 23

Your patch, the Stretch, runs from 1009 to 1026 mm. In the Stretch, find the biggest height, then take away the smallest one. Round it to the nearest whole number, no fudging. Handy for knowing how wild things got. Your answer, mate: 14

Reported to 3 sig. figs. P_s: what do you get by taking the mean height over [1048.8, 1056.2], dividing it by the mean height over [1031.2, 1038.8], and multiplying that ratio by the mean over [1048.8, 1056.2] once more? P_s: 326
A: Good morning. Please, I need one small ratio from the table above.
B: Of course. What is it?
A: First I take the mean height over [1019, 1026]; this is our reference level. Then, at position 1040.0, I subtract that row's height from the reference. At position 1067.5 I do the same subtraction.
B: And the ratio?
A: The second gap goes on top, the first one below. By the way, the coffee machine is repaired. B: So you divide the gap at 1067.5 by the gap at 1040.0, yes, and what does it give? 1.2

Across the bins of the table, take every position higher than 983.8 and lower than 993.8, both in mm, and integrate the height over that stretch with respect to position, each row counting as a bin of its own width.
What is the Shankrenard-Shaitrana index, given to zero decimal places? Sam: 2915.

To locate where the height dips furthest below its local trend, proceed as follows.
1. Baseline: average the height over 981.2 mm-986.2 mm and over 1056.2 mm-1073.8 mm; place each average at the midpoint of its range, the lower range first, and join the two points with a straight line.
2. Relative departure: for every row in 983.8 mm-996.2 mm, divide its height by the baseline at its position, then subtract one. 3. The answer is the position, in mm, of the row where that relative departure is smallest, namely 992.5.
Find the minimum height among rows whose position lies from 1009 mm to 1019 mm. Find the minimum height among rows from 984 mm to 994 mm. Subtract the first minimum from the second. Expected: -35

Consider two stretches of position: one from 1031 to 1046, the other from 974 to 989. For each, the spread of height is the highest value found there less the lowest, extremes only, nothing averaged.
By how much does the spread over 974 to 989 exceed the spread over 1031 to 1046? 10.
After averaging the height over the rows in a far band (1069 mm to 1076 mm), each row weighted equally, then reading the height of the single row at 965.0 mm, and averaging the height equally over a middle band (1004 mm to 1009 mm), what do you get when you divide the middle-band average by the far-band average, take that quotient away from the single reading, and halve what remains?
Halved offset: 164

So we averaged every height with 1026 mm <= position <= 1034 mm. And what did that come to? 331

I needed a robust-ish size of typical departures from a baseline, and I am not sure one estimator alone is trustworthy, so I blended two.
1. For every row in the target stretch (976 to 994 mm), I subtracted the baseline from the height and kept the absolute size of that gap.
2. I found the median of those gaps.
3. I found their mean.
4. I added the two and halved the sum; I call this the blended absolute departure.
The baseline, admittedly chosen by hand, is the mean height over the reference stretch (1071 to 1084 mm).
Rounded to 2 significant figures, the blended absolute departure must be 27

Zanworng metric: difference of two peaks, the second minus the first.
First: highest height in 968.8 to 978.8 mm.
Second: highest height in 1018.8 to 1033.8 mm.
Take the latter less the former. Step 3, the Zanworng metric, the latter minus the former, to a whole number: 11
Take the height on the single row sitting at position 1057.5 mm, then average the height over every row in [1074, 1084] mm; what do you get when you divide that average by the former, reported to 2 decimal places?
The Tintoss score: 0.99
